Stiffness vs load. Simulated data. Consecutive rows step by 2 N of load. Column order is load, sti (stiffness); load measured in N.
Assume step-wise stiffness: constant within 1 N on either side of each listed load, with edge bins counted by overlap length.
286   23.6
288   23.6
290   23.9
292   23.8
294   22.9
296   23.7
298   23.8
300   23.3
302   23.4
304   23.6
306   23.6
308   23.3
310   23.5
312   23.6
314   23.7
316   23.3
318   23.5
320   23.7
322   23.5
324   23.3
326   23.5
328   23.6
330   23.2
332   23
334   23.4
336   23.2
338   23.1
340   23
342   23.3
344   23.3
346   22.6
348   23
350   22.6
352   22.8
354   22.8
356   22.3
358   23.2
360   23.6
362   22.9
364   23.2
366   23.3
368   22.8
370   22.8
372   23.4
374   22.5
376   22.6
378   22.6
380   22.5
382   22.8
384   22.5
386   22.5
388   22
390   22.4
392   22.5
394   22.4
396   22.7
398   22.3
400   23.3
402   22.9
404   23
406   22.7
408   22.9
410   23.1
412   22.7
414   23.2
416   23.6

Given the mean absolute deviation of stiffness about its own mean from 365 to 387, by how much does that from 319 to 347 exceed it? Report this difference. -0.03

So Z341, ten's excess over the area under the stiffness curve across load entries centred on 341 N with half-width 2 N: -82.6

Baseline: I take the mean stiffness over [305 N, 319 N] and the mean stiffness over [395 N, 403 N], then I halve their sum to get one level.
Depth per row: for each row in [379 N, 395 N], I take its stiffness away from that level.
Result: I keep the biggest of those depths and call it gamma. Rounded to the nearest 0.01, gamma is 1.15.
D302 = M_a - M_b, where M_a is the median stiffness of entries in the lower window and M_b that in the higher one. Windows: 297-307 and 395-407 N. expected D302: 0.8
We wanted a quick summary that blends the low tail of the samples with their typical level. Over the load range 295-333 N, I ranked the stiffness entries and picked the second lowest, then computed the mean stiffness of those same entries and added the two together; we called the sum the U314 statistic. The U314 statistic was 46.7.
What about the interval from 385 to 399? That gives 44.7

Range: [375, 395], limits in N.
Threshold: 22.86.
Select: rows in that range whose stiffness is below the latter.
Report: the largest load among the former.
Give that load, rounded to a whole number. 394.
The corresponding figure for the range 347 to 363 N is 356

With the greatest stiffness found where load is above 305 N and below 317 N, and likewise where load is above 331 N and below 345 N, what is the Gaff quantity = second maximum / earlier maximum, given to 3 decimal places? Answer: 0.987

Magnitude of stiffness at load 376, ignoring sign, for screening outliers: 22.60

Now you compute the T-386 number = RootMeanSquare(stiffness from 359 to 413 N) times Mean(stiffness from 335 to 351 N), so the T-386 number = 524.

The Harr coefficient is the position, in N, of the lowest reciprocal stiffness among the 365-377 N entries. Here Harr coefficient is 372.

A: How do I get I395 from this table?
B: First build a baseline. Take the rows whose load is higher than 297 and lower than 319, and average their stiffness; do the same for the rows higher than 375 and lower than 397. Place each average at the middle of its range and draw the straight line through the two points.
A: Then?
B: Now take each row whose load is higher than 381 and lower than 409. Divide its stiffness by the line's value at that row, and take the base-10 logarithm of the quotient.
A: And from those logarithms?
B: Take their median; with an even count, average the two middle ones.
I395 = 0.0031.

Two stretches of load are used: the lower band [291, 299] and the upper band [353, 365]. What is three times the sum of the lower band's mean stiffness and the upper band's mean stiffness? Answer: 140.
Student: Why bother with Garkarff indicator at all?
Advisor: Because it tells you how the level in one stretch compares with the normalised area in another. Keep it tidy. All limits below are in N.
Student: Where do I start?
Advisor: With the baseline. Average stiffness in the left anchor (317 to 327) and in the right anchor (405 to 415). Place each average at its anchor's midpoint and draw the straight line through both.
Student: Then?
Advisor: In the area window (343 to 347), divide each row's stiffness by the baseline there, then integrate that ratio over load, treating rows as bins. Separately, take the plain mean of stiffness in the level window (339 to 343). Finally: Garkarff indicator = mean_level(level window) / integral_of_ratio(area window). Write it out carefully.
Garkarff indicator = 5.89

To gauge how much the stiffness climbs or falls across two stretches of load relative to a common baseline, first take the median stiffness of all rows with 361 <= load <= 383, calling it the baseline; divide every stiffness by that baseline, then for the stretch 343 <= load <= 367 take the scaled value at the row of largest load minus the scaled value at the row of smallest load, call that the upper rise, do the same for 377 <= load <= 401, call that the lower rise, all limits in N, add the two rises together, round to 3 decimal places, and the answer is 0.031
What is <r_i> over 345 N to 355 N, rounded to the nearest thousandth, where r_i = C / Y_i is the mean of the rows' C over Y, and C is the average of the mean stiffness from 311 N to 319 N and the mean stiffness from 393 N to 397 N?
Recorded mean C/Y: 1.012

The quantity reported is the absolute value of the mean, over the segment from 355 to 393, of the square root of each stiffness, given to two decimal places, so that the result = 4.77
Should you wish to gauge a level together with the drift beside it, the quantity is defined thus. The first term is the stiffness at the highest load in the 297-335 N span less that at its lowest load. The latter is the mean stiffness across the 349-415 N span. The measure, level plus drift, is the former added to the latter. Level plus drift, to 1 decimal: 22.4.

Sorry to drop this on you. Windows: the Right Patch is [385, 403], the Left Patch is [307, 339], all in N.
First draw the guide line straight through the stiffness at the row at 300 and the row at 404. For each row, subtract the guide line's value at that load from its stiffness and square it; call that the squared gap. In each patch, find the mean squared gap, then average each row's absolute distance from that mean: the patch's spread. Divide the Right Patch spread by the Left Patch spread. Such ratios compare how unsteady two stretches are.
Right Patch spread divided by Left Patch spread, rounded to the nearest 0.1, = 4.2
